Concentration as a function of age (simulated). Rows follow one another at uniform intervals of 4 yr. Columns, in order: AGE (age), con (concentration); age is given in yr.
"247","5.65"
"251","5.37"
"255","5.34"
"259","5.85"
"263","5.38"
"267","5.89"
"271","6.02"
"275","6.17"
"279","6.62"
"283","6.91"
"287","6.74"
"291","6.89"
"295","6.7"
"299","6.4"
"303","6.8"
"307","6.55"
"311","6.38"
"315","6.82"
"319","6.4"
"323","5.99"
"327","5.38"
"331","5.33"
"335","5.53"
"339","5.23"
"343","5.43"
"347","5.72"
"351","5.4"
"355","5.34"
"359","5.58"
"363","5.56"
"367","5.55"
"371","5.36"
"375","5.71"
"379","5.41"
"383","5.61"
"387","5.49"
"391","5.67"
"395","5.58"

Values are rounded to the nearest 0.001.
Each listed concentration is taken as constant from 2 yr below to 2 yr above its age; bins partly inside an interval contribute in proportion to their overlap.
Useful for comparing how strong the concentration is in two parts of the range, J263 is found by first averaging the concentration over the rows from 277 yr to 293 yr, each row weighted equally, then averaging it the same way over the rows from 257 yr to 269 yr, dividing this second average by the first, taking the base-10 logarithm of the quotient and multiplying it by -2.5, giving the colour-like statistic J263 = 0.189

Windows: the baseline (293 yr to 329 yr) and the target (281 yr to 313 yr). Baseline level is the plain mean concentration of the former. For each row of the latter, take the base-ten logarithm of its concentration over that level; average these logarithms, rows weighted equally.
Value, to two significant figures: 0.019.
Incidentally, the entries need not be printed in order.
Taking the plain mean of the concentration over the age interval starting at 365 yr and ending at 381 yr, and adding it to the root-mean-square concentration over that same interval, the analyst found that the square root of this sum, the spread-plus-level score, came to 3.32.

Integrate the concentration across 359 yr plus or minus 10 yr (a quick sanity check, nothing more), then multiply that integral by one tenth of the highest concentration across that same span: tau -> 61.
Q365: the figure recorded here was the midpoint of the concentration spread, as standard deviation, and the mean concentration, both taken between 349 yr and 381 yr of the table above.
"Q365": 2.81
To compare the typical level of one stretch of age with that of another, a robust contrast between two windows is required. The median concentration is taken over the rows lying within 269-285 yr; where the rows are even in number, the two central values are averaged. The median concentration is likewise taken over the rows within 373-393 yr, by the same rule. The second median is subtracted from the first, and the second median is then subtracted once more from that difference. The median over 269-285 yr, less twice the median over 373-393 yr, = -4.8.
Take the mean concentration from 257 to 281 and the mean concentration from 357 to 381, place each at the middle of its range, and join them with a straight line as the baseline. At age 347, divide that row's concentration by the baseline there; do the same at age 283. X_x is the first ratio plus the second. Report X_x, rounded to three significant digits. 2.18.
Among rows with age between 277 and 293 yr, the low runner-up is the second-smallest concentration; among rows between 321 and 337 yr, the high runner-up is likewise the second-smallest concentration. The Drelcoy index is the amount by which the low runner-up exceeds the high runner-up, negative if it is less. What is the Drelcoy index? 1.4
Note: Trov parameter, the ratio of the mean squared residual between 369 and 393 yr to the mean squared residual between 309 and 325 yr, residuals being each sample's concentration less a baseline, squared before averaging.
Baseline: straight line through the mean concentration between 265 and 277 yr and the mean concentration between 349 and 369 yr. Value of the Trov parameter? 0.12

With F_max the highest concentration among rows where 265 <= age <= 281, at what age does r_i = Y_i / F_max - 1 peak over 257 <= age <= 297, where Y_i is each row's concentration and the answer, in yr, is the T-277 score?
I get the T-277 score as 283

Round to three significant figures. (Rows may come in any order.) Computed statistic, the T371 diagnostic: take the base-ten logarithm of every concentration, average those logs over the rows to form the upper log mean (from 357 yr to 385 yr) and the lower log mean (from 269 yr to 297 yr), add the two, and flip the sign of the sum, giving -1.56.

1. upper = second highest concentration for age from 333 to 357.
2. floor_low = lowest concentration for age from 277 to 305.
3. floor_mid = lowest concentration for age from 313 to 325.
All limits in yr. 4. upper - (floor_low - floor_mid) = 5.1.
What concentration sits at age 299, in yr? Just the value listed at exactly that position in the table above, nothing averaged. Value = 6.4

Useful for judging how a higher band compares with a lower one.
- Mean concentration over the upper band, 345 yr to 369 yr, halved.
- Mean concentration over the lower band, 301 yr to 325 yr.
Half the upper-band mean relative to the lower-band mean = 0.426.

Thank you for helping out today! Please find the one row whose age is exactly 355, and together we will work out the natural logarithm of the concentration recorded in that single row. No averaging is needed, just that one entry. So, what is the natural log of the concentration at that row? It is 1.68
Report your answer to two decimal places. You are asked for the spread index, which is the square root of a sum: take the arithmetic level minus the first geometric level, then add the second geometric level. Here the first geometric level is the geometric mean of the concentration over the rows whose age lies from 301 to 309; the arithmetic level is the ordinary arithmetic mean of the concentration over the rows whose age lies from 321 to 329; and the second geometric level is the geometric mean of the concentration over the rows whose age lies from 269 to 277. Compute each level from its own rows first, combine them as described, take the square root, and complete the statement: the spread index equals 2.26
